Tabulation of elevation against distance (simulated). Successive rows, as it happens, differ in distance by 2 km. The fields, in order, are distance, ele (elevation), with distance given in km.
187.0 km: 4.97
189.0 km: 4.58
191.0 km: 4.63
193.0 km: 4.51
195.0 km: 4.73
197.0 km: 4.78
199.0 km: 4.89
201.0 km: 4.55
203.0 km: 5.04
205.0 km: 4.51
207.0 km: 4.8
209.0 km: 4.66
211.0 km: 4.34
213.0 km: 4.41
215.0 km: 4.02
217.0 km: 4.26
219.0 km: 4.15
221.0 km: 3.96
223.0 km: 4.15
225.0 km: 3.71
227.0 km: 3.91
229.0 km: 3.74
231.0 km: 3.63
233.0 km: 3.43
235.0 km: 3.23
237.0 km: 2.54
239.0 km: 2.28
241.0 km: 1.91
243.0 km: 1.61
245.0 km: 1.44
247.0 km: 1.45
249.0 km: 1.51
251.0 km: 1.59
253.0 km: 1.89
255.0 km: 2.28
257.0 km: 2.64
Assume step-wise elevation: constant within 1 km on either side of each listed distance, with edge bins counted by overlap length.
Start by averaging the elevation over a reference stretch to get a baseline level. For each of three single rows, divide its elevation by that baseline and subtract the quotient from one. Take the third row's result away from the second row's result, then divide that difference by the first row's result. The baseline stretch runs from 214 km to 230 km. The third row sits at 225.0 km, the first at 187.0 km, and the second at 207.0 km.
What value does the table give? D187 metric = 1.1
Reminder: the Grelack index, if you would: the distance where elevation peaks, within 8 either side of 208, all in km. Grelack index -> 203.0 km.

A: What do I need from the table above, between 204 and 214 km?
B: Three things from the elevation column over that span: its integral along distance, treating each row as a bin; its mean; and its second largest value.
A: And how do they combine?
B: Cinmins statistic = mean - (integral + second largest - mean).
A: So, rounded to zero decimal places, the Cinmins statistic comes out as -41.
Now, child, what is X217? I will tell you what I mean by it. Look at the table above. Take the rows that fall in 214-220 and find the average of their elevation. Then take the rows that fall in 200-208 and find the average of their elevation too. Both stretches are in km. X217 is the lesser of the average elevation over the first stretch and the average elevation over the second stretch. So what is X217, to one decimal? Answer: 4.1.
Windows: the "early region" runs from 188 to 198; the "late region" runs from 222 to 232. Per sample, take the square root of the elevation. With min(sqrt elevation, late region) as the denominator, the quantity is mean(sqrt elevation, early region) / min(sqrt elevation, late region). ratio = 1.13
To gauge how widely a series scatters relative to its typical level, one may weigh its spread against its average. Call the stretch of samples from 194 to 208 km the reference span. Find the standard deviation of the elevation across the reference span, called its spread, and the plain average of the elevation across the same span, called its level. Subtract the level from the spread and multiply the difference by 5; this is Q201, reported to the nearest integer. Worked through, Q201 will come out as -23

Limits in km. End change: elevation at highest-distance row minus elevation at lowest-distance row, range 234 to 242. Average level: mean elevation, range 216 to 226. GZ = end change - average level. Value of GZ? -5.4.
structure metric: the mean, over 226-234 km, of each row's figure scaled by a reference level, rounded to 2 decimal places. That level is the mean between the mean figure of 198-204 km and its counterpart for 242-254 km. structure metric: 1.15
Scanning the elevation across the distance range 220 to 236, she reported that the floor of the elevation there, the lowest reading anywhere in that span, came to 3.23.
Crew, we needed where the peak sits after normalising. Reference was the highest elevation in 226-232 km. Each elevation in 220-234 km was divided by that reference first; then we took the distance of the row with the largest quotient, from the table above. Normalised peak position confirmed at 223.0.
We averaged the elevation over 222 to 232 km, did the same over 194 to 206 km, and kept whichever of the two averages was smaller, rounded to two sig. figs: 3.8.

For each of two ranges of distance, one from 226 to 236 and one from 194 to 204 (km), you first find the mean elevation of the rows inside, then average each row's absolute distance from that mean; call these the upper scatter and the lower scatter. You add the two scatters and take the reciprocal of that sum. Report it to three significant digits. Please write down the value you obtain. 2.94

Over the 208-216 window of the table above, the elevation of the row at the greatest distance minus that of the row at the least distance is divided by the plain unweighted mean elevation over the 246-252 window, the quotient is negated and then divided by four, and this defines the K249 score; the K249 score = 0.11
